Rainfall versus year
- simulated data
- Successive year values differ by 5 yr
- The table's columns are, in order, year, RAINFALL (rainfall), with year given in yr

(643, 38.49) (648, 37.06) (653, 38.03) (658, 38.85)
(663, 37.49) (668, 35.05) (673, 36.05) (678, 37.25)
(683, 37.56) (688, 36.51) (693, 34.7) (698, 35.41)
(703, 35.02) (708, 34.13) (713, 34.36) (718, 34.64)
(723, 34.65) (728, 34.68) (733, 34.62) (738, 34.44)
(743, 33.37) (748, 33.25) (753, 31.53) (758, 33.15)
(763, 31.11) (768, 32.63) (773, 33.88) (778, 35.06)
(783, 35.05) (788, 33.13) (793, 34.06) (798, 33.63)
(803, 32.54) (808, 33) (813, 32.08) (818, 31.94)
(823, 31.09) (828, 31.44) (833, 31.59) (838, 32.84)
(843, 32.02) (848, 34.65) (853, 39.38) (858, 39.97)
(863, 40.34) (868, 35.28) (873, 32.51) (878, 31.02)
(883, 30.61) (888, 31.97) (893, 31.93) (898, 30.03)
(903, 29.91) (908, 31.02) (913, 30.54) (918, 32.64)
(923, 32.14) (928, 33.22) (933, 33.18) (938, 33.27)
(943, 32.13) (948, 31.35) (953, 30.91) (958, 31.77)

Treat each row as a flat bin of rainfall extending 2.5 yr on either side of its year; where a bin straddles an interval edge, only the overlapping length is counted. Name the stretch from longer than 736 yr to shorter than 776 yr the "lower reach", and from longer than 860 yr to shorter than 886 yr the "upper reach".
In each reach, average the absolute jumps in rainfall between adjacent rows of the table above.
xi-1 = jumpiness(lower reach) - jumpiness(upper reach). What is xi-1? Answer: -1.1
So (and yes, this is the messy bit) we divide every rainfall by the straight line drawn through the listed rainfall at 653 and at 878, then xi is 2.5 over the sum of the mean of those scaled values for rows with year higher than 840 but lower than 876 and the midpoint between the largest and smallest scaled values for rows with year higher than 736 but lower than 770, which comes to 1.20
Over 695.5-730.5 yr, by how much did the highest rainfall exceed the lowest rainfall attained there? 1.3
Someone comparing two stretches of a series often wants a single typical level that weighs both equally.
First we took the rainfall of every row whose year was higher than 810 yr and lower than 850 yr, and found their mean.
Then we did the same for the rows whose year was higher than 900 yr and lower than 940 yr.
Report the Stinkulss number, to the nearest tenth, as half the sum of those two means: 32.1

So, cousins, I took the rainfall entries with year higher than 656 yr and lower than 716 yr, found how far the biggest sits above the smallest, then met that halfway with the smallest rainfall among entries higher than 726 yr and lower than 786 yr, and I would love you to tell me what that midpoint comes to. 17.9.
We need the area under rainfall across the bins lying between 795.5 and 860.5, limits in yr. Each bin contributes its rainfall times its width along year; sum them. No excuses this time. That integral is 2181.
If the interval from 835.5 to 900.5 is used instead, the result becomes 2213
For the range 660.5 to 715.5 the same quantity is 1968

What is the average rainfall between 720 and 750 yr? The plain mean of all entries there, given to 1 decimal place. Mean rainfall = 34.2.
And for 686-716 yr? 35.0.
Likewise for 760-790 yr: 33.5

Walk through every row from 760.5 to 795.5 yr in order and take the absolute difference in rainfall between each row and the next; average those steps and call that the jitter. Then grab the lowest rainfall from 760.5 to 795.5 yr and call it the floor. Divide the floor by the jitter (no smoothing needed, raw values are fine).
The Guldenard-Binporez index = 27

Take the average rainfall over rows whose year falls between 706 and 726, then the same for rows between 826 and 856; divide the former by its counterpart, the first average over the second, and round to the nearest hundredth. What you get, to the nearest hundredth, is 1.02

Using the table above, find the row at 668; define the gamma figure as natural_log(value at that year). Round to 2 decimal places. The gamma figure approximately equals 3.56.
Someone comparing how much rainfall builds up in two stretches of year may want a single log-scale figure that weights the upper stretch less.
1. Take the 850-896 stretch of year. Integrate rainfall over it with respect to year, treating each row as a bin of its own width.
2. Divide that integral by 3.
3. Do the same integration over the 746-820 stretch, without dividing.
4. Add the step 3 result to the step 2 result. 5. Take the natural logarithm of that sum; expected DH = 8.0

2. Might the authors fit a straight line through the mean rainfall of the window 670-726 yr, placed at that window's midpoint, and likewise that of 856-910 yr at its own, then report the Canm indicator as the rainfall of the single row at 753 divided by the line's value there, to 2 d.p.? 0.91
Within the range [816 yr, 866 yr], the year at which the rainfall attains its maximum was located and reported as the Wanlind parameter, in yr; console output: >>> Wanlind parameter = 863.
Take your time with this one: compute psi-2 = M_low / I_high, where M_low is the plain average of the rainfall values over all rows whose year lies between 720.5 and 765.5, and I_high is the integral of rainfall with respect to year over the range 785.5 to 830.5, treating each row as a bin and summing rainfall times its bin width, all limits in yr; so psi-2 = 0.0228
